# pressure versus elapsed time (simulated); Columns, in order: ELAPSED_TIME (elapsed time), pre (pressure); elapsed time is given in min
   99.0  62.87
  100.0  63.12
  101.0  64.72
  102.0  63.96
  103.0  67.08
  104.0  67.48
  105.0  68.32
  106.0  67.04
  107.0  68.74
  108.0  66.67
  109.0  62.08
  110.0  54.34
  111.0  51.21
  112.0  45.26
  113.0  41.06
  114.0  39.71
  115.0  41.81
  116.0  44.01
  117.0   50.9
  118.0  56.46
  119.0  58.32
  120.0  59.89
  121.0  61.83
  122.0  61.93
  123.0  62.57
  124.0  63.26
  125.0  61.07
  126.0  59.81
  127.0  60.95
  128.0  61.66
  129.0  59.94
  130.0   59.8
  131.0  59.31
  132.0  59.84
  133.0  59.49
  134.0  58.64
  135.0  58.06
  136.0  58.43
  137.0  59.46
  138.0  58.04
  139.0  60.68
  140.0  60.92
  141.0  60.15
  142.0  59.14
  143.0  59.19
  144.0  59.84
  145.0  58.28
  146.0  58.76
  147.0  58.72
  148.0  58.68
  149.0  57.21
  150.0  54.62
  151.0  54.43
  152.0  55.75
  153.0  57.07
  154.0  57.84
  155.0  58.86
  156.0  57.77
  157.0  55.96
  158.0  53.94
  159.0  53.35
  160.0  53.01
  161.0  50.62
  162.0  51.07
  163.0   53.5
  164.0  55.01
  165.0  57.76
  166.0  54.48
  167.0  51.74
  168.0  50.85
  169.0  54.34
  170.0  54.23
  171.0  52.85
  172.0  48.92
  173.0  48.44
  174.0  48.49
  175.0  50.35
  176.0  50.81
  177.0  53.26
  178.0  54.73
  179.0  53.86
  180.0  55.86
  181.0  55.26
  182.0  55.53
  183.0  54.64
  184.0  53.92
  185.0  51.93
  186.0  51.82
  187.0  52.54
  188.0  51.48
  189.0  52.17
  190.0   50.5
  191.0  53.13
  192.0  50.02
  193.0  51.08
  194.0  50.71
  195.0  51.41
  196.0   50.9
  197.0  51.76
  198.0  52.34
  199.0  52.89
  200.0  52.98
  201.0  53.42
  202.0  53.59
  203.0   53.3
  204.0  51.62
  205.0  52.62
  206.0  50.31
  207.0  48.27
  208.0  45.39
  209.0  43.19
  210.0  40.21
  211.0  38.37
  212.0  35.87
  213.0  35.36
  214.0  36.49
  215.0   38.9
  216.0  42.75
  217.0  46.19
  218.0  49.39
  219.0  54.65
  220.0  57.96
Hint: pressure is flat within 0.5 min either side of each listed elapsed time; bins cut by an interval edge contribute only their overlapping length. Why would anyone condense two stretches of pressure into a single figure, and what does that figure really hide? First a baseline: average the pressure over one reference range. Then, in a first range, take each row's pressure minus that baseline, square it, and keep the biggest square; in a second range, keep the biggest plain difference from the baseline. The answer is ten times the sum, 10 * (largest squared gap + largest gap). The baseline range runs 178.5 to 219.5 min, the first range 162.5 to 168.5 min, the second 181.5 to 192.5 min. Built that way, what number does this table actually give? 755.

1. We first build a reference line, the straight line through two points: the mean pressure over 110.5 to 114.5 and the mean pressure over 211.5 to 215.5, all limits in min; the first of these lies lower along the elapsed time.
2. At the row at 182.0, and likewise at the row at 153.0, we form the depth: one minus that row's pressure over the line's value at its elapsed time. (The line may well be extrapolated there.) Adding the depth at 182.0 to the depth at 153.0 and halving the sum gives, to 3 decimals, -0.403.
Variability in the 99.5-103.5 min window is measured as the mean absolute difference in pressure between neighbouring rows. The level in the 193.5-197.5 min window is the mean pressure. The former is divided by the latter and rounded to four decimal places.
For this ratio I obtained 0.0357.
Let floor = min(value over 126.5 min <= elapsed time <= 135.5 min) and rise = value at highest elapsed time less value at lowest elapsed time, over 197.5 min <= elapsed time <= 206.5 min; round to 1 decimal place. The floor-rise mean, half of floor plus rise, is 28.0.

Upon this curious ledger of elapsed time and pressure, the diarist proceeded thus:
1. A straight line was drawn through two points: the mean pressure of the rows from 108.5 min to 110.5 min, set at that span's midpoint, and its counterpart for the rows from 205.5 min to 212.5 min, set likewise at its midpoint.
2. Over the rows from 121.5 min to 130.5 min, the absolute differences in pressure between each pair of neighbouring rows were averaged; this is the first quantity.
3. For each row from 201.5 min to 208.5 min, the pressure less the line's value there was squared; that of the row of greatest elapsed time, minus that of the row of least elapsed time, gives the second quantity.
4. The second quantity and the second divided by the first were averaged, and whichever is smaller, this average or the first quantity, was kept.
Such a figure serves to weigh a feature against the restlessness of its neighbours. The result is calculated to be -82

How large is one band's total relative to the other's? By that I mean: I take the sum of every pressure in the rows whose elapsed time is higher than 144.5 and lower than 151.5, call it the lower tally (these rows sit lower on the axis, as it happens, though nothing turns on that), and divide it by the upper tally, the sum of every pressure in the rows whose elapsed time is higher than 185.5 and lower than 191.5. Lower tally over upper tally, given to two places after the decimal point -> 1.29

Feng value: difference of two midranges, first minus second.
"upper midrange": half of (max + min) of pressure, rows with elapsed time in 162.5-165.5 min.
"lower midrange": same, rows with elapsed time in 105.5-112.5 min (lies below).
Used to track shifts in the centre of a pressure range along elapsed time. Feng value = -1.4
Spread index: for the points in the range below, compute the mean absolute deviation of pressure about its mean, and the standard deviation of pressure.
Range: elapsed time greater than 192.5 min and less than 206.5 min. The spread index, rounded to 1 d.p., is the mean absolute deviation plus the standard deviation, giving 2.0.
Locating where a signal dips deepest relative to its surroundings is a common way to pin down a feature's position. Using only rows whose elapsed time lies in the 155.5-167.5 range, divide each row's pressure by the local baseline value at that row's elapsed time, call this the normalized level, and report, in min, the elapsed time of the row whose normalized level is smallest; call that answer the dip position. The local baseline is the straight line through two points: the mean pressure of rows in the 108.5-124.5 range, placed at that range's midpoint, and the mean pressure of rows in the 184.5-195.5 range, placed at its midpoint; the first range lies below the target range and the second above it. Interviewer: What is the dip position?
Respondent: 161.0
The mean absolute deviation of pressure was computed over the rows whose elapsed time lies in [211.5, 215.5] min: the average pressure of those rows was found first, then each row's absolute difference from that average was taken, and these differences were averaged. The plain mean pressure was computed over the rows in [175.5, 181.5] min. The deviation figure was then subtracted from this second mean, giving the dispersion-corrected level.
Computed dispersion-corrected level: 52.8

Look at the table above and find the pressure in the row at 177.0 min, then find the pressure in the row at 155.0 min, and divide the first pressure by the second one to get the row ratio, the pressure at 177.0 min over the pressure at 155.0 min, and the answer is 0.90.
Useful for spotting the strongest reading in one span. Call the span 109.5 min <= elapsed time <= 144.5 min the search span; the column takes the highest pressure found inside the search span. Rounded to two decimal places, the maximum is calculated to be 63.26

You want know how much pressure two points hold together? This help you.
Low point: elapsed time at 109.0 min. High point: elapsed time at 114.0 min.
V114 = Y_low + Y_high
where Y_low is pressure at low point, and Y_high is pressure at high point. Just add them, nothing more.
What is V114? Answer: 102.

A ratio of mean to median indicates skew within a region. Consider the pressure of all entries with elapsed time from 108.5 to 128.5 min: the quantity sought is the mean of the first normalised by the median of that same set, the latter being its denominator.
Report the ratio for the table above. 0.93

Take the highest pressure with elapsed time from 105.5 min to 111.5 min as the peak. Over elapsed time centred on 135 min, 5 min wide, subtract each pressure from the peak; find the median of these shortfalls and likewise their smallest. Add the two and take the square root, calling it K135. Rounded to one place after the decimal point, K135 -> 4.4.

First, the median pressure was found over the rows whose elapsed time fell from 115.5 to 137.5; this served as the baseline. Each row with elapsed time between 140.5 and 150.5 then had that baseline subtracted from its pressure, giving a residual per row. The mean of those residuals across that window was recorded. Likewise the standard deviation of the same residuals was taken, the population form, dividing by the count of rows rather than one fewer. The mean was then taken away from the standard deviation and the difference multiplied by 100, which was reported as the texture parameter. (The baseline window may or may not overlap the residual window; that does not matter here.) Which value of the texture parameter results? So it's 284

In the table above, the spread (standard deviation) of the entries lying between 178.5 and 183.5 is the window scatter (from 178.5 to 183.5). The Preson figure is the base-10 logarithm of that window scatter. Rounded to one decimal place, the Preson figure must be -0.1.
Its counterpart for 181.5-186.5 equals 0.2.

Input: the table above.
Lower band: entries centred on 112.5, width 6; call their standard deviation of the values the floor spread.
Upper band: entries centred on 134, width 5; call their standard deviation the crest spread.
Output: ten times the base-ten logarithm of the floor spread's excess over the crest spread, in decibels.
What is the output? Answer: 7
